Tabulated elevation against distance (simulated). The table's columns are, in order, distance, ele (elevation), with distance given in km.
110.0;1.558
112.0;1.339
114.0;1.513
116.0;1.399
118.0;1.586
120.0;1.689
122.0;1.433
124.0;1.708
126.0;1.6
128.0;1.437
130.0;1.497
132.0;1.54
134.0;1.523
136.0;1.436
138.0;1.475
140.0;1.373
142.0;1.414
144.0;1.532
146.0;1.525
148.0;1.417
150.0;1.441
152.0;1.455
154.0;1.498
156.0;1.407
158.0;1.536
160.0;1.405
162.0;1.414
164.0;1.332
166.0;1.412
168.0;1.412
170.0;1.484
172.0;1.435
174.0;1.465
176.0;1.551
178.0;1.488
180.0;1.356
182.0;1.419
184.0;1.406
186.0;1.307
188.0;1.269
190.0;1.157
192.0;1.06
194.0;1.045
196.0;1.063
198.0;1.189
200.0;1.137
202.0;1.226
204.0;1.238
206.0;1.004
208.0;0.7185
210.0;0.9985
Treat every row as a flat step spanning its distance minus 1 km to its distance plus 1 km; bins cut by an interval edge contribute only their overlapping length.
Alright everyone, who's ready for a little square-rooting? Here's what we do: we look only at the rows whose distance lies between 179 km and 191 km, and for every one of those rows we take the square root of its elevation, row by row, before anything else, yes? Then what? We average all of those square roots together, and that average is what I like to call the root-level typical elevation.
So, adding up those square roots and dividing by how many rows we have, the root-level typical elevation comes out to 1.15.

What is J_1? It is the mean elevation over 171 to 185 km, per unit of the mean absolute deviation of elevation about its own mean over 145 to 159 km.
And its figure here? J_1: 33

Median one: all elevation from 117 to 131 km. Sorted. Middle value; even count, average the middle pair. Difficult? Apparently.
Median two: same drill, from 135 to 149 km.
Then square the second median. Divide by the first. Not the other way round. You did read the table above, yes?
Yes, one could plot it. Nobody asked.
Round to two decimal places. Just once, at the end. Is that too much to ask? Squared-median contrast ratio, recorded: 1.30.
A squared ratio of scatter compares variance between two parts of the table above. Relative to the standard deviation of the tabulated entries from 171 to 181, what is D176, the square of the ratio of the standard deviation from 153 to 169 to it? 0.8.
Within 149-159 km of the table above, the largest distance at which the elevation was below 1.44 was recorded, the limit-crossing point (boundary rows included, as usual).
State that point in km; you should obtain 156.0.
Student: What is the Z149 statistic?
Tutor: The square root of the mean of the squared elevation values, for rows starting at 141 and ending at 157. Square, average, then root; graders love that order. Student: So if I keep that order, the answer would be 1.46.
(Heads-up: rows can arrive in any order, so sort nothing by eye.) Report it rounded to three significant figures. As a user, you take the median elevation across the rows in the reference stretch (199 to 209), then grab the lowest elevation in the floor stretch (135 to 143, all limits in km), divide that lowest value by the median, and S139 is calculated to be 1.21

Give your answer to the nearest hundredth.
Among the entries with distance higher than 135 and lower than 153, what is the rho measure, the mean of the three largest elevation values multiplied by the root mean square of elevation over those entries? 2.19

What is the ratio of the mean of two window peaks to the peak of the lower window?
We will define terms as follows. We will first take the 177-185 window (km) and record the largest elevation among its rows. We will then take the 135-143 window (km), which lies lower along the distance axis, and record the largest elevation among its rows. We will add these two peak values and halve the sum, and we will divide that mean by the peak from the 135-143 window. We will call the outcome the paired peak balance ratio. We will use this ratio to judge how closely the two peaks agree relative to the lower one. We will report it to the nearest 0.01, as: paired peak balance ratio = 1.00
